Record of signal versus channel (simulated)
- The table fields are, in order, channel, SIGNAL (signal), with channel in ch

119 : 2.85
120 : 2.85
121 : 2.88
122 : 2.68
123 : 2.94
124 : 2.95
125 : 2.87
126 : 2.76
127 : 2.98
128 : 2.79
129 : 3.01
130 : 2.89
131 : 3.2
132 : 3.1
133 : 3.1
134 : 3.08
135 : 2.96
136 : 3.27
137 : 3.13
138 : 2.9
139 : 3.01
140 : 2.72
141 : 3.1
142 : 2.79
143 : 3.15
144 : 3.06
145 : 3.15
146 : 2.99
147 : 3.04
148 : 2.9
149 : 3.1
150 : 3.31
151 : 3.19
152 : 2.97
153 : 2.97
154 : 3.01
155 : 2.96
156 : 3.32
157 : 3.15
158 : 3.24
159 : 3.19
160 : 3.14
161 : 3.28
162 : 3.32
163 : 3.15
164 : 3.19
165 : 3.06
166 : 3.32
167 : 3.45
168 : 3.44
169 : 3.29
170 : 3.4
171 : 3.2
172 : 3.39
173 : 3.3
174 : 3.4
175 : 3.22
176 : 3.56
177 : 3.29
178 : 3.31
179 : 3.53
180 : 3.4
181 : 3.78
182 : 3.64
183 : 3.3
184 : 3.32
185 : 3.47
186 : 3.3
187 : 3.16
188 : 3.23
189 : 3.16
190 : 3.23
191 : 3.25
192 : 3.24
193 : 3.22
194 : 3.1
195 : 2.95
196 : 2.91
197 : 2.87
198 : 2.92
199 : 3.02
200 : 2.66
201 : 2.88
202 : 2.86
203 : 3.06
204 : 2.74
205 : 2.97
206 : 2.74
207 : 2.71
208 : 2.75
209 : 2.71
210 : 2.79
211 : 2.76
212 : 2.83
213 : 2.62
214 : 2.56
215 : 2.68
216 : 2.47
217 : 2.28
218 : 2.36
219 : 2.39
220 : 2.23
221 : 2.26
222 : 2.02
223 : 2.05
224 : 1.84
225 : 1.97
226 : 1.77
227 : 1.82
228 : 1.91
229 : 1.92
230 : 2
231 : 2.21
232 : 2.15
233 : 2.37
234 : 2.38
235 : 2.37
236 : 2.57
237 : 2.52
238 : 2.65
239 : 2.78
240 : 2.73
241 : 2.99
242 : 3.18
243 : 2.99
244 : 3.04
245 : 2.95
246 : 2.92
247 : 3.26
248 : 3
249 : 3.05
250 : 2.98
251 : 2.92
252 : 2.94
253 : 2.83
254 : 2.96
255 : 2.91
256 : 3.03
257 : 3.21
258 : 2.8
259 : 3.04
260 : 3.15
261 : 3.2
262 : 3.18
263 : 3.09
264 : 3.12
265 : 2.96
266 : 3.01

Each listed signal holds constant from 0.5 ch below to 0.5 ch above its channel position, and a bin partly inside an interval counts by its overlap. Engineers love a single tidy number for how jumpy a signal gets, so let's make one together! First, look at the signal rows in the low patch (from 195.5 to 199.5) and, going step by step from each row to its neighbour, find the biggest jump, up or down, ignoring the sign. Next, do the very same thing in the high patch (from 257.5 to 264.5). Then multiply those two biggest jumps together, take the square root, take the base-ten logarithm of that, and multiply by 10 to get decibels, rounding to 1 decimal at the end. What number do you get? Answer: -8.1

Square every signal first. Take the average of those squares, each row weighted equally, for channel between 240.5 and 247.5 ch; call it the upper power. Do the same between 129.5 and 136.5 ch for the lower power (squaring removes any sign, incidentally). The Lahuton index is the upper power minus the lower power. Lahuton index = 0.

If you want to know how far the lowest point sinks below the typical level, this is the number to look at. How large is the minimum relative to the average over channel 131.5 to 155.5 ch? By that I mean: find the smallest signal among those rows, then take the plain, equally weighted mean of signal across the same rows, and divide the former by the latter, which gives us 0.89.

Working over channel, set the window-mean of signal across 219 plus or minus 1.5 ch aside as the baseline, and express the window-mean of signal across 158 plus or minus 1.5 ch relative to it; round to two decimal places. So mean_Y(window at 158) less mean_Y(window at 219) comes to 0.87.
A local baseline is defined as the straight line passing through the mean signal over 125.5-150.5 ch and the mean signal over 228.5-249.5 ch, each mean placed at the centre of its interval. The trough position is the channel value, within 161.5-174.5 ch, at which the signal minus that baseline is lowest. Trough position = 165 ch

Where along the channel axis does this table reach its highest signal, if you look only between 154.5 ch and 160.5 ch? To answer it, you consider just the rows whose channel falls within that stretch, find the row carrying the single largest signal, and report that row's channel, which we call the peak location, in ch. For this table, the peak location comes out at 156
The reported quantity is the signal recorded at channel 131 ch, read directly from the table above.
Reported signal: 3.2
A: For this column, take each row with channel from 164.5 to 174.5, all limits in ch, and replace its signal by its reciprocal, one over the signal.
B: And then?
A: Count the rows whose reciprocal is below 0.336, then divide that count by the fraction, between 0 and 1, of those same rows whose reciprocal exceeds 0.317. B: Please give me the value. 100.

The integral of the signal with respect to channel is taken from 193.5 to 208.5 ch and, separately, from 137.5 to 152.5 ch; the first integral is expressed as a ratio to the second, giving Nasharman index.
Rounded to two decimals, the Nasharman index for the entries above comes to 0.95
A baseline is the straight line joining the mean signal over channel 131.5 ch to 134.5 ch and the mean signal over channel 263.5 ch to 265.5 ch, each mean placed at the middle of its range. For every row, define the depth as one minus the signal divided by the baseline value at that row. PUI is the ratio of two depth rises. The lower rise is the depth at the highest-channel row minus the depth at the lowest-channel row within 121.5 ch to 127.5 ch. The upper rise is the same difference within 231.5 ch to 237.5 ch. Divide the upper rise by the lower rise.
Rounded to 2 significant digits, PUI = 1.2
